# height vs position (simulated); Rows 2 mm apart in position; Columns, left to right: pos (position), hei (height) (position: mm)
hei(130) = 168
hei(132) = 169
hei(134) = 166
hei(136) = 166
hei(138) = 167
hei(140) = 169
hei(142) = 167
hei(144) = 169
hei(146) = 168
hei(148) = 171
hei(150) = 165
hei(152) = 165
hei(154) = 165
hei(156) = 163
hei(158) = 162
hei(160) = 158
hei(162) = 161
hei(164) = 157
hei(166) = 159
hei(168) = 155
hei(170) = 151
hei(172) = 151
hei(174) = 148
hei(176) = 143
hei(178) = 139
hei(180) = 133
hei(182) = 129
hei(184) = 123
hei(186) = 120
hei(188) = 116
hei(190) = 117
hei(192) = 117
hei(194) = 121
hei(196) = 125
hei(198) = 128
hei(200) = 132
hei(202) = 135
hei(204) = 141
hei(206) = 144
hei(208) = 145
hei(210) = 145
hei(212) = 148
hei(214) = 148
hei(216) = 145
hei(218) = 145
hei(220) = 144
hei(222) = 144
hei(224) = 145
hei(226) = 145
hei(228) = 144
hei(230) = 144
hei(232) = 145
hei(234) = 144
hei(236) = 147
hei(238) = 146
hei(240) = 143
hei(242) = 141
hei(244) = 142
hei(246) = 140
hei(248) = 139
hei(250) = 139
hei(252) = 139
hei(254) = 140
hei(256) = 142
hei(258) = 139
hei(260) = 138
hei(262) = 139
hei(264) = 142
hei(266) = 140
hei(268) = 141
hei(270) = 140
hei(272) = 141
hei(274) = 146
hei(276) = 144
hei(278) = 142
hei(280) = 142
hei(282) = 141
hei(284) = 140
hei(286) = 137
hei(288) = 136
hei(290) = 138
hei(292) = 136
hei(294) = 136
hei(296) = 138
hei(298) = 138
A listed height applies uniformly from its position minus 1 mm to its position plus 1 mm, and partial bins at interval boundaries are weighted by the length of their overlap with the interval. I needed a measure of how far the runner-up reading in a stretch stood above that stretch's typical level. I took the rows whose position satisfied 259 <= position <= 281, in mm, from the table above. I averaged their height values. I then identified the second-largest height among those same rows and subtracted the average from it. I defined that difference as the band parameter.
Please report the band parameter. 2.6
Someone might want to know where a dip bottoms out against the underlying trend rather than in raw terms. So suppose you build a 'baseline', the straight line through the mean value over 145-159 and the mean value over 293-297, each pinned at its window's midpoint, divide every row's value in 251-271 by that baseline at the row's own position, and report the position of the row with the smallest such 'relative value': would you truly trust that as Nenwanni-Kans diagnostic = 252 mm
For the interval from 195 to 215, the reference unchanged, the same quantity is 196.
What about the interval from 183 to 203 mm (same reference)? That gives 188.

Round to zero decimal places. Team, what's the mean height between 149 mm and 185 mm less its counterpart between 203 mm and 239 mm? 7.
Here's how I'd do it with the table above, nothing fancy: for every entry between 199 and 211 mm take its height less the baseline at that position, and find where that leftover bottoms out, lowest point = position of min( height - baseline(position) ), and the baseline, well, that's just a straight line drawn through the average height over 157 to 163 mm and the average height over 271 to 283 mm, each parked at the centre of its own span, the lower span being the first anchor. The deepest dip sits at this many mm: 200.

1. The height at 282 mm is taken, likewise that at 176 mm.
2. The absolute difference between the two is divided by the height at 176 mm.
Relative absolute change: 0.014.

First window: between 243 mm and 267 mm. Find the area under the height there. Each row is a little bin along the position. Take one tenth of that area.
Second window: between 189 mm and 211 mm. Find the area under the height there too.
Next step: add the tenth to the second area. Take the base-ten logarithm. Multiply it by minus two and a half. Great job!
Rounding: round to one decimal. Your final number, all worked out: -8.8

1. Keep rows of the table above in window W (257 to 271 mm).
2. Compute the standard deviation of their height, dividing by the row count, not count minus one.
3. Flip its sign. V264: -1.2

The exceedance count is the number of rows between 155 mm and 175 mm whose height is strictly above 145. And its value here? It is 10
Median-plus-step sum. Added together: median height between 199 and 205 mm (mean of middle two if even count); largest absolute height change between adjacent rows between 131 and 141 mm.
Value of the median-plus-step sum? 138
